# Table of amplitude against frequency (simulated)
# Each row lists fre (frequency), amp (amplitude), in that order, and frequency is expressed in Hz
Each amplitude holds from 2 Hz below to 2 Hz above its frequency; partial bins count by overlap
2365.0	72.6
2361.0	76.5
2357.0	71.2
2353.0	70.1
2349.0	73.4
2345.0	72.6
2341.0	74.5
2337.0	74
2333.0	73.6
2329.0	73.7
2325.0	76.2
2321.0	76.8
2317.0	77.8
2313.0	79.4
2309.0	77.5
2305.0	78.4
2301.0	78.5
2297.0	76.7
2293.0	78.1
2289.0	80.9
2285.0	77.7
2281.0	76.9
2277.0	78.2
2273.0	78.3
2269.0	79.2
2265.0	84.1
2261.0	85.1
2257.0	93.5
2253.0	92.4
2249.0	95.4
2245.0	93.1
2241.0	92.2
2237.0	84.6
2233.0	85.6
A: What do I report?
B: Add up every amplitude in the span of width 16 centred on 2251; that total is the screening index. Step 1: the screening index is 374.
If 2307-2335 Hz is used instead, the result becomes 535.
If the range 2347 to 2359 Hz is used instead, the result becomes 215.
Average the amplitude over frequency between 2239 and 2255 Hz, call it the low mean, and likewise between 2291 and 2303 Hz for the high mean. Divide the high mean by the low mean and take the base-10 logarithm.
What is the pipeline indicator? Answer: -0.079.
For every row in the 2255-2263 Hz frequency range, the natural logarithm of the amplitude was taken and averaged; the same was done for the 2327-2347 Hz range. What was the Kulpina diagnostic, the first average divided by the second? 1.04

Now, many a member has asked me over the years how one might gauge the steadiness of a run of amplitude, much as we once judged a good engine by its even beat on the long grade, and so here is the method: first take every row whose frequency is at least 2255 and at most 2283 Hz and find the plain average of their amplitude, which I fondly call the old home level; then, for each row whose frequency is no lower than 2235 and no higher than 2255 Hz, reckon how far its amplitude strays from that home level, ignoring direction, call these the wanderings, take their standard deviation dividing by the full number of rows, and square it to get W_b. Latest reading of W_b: 13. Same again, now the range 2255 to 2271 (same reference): 14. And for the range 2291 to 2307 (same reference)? 1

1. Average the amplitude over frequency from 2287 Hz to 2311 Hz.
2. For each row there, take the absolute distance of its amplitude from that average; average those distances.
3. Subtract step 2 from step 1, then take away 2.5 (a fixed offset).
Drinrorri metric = 75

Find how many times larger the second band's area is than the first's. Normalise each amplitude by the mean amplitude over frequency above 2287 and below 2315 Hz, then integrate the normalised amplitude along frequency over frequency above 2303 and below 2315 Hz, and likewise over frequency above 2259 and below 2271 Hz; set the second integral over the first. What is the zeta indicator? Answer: 1.1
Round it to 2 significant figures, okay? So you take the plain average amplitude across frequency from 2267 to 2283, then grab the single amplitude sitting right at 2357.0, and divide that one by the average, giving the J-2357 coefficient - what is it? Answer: 0.91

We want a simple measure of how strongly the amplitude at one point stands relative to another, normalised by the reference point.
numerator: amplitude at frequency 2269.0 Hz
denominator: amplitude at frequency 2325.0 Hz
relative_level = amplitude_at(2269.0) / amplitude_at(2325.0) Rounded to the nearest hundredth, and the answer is 1.04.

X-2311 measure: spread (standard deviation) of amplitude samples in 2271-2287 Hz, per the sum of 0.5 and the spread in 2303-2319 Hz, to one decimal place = 0.5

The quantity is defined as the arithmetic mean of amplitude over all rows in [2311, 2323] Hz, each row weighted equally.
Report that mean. 78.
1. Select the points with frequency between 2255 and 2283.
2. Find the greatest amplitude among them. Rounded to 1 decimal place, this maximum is 93.5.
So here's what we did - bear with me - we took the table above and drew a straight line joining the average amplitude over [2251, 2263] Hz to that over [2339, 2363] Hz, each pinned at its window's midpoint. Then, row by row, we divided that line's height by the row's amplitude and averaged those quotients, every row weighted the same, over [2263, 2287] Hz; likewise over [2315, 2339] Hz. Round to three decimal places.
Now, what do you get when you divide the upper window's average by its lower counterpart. 0.934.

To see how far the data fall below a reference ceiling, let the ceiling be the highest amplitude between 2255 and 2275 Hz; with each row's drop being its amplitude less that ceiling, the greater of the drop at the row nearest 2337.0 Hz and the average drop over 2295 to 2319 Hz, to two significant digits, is -15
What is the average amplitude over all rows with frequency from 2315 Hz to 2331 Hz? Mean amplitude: 76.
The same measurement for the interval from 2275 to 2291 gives 78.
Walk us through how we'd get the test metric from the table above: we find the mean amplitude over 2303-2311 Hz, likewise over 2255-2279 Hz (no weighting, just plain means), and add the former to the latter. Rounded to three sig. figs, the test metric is 161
